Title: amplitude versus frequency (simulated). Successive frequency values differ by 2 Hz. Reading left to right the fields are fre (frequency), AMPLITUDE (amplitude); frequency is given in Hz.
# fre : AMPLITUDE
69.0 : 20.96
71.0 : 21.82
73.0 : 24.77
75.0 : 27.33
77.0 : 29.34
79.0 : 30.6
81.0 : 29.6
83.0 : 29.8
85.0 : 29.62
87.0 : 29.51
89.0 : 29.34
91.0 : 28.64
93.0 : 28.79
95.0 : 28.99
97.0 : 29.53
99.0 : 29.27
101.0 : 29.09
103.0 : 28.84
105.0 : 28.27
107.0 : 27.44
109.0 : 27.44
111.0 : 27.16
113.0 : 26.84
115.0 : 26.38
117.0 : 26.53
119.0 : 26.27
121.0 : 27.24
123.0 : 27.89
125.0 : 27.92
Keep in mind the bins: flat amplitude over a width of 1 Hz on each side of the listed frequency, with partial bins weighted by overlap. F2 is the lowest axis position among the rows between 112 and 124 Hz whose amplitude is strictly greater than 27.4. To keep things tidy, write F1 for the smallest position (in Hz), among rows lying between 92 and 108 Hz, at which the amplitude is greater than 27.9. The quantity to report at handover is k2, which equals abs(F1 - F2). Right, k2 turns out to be 30 Hz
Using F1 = 93.0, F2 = 123.0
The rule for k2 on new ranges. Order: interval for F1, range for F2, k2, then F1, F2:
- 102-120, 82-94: 20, 103.0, 83.0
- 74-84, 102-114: 26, 77.0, 103.0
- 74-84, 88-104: 12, 77.0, 89.0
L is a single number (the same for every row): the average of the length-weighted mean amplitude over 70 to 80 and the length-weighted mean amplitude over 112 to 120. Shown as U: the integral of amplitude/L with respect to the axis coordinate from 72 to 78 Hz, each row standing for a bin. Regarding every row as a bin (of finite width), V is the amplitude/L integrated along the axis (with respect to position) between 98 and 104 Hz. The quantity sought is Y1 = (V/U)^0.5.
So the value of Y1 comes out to 1.03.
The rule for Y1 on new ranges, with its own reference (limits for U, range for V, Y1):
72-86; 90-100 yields 0.85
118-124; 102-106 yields 0.84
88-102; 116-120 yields 0.51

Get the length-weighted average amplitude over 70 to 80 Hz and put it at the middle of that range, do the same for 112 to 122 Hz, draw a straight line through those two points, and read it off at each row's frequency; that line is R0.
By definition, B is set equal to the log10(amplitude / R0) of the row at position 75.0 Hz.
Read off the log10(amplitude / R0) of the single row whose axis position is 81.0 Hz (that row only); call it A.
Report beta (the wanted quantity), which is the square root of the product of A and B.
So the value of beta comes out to 0.020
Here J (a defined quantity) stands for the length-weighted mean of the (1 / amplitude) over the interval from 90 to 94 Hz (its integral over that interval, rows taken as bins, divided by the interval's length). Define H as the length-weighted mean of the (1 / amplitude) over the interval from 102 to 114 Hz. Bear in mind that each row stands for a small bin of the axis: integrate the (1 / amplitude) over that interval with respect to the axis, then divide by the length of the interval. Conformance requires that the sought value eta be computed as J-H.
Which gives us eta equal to -0.0013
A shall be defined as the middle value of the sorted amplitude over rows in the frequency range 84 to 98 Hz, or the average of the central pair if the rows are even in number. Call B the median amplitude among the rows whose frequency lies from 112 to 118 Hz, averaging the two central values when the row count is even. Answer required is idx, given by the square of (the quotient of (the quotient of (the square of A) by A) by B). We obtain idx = 1.22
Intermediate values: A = 29.3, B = 26.5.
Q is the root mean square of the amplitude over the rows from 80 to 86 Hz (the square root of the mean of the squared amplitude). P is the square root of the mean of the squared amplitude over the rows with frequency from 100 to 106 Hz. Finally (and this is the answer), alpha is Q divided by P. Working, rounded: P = 28.7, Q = 29.7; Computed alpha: 1.03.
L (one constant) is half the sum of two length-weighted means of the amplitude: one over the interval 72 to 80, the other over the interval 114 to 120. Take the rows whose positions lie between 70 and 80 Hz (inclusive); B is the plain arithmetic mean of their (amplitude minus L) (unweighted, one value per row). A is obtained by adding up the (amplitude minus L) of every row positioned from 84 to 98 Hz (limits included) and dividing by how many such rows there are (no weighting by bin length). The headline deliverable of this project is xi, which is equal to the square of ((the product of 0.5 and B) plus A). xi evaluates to 3.2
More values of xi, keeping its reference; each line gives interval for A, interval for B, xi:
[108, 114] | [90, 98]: 0.7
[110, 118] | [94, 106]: 0.2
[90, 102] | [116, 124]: 3.0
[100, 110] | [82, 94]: 4.2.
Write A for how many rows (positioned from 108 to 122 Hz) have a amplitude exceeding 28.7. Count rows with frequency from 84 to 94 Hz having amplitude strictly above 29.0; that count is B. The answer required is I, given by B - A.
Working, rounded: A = 0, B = 3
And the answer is 3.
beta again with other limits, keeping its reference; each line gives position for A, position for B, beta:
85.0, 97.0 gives 0.044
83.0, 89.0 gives 0.044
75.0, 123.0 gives 0.013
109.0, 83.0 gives 0.024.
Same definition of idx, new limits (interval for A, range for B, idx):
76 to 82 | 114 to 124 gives 1.24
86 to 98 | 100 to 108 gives 1.04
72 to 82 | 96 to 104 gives 1.01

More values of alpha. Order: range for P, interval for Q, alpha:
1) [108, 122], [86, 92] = 1.09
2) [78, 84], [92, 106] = 0.97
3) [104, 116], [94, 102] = 1.07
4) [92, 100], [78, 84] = 1.03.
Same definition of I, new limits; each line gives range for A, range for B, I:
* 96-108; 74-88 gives 2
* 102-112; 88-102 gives 3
